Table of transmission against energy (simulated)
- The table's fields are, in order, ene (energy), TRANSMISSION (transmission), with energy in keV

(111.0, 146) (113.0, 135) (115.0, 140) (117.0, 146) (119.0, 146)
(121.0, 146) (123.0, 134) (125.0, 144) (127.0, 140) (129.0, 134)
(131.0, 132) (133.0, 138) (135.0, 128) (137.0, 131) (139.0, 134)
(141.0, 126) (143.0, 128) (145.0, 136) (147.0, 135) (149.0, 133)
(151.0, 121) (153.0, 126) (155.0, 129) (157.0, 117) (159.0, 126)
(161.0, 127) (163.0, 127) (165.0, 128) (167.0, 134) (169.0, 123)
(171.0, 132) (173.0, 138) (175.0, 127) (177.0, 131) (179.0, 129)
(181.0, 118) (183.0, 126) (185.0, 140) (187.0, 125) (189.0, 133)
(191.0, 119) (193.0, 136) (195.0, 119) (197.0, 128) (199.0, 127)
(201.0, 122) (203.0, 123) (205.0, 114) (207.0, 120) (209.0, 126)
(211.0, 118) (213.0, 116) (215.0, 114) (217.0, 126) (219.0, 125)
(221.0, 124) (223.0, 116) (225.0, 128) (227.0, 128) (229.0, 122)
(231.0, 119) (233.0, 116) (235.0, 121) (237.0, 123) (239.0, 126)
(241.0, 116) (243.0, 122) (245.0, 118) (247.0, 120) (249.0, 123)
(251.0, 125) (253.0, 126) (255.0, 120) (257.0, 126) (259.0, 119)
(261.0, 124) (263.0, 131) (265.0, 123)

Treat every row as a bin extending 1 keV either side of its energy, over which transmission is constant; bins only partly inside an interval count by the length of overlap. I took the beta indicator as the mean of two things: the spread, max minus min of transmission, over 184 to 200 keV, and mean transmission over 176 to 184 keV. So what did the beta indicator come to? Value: 73.5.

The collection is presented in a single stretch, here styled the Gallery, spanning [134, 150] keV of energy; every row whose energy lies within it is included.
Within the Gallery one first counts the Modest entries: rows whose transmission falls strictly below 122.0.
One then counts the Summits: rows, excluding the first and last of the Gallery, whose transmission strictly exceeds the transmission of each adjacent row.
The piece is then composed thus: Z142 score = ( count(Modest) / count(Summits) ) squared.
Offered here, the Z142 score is 0.00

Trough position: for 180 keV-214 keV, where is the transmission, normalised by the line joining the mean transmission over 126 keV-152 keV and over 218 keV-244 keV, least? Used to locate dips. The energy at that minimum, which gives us 205.0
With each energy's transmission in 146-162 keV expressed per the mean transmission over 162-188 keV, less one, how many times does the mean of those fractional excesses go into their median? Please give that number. 1.11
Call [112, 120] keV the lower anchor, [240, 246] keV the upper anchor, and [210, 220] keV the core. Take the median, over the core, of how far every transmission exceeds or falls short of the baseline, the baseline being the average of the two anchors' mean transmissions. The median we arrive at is -12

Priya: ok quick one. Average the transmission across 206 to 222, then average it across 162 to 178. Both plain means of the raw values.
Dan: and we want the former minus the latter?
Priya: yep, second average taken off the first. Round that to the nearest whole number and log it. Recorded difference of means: -9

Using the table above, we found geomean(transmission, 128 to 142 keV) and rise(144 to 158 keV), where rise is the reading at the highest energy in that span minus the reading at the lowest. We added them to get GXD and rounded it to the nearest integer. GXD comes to 113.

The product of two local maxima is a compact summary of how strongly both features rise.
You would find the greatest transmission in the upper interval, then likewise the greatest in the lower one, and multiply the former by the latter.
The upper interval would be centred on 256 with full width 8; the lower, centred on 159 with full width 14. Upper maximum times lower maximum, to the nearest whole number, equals 16254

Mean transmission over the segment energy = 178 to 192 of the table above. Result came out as 127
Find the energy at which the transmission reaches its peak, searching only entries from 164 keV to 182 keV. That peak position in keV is 173.0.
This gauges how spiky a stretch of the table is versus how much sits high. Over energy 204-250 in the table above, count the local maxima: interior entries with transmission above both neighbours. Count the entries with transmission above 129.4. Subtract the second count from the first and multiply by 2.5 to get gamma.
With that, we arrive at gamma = 10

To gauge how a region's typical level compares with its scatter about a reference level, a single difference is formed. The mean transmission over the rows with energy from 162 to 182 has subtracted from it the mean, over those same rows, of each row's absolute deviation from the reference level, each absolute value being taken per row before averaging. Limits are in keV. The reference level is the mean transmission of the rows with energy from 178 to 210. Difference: 123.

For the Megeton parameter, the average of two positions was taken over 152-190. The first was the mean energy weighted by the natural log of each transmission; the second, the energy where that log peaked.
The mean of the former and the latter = 178.0 keV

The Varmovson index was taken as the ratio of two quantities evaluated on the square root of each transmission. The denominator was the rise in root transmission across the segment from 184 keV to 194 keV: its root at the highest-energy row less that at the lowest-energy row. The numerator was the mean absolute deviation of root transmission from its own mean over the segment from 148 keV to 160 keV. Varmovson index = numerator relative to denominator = -1.1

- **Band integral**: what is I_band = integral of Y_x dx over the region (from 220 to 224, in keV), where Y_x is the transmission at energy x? 480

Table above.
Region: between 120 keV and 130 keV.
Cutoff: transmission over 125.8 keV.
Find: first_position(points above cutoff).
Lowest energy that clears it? 121.0 keV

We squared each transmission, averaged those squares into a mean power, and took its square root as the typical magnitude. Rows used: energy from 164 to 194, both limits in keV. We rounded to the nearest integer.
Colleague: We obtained 129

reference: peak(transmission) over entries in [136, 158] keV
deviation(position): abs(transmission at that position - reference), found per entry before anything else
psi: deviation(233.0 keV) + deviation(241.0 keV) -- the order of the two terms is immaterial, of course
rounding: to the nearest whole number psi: 40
